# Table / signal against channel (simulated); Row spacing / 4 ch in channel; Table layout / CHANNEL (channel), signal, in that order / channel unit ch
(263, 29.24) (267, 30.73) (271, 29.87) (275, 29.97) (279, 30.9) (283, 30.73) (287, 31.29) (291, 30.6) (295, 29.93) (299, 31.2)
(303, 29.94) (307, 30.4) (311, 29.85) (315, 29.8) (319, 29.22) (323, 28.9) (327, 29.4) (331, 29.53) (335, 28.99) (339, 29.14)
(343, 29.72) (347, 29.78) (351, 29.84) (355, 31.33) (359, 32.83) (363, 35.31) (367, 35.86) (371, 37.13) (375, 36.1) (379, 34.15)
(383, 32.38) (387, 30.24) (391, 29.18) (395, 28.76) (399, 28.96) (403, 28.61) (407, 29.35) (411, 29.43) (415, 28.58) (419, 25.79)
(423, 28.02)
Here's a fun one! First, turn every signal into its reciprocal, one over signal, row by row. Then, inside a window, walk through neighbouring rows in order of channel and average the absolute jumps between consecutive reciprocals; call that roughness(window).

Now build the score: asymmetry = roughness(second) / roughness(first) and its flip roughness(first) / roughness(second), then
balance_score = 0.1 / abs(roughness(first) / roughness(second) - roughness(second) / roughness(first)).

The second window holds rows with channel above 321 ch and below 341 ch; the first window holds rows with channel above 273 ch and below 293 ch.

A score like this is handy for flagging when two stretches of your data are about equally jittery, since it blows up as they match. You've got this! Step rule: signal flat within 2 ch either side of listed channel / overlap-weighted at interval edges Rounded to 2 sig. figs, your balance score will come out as 0.10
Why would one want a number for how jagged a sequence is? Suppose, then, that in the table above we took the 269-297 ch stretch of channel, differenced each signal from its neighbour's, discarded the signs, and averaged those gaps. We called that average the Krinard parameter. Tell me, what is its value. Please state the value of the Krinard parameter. 0.52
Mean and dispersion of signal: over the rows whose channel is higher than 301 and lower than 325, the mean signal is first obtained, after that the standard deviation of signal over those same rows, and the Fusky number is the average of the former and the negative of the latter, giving 14.6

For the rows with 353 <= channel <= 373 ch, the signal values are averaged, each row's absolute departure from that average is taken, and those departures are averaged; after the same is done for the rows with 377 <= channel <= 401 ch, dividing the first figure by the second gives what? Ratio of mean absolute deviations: 1.1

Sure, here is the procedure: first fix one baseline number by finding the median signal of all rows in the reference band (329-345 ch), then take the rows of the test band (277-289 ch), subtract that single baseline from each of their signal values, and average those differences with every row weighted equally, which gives 1.6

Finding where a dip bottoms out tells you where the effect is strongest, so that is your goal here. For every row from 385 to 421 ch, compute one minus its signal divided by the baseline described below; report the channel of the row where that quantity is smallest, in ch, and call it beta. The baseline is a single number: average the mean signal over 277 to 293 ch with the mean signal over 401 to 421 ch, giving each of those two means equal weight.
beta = 387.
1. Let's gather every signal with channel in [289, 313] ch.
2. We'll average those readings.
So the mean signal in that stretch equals 30.3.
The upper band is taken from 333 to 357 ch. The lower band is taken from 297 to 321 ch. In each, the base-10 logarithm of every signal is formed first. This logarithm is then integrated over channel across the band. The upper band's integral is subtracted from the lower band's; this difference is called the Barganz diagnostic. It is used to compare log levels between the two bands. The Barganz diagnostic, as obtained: 0.1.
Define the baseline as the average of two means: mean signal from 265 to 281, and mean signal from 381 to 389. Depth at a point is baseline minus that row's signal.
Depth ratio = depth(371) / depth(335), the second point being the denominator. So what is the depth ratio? -3.4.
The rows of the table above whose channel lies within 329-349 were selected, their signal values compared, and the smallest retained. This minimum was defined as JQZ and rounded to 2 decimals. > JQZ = 28.99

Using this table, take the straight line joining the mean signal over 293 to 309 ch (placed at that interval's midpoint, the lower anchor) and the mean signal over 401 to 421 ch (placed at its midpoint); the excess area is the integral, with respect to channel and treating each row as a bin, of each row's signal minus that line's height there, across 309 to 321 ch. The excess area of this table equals -6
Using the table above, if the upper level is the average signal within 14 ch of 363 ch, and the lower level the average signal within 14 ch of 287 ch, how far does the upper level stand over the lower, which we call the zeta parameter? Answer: 3.4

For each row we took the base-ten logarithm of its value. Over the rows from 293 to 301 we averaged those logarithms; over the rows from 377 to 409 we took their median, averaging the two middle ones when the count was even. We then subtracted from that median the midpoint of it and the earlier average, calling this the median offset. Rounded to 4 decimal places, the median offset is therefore -0.0094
